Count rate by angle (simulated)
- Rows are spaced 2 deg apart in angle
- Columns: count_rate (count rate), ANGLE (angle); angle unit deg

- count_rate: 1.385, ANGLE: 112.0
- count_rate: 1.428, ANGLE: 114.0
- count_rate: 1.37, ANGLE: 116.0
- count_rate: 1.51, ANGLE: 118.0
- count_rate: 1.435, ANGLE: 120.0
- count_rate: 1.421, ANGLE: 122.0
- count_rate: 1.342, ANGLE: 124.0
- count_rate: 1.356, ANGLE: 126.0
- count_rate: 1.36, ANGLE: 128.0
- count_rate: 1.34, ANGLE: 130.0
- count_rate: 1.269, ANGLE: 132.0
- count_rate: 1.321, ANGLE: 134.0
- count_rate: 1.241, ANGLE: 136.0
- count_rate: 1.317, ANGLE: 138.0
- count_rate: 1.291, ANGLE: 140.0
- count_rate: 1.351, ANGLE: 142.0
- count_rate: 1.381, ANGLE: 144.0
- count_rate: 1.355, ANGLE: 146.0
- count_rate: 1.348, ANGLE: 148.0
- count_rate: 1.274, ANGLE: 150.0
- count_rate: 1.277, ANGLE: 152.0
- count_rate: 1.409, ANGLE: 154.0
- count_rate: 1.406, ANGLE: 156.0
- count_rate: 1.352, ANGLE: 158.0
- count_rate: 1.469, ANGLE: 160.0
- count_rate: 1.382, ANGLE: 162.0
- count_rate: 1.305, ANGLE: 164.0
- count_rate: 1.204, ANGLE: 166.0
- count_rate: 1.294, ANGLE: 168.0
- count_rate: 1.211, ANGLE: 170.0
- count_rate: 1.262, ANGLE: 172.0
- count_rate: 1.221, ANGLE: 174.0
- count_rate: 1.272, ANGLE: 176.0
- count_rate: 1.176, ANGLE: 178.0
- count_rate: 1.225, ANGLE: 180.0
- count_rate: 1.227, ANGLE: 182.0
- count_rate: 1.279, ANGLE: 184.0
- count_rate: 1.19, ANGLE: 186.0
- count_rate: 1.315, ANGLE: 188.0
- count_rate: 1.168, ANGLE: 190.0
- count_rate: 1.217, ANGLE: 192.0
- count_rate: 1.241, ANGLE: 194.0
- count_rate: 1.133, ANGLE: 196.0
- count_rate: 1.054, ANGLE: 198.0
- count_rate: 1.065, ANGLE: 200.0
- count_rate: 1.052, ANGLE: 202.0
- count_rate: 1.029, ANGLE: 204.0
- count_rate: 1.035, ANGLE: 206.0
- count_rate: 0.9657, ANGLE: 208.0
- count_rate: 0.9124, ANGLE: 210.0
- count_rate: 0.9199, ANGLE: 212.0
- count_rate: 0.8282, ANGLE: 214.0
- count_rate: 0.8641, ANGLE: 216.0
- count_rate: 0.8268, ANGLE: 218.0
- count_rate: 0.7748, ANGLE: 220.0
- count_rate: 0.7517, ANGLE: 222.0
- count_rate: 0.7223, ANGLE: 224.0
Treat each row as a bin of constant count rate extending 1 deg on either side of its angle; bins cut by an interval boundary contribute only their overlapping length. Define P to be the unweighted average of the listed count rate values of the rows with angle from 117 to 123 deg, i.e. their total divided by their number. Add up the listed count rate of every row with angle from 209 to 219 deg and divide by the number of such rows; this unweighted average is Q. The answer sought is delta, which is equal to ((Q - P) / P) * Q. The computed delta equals -0.35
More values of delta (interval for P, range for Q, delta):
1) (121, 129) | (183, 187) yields -0.12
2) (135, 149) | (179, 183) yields -0.09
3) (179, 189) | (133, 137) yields 0.03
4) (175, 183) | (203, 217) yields -0.22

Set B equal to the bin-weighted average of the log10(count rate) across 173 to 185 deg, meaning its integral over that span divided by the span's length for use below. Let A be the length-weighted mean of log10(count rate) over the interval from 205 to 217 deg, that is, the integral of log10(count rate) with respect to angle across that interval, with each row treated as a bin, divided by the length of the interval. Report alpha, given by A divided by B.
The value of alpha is -0.4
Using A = -0.04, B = 0.09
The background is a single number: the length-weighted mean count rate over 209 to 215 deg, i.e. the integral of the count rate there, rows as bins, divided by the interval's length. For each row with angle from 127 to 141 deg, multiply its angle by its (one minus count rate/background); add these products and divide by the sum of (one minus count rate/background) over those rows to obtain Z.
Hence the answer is 133.8 deg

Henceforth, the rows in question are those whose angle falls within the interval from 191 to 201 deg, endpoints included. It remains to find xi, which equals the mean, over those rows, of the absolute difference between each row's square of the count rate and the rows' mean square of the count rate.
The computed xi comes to 0.16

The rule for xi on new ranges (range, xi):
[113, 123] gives 0.09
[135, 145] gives 0.11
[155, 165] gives 0.12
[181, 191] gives 0.12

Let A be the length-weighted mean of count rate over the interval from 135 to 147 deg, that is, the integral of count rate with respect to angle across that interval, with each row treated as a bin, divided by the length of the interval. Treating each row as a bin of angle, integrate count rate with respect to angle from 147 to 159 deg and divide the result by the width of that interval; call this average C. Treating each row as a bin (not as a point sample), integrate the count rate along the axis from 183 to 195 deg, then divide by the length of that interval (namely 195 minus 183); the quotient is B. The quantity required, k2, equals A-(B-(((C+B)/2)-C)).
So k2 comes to 0.03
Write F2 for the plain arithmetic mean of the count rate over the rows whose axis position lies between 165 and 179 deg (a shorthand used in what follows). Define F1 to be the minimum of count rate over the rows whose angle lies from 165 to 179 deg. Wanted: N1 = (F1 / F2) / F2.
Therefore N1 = 0.77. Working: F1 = 1.176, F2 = 1.23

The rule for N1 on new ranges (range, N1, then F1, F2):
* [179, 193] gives 0.77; 1.168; 1.23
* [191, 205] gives 0.83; 1.029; 1.11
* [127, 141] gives 0.73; 1.241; 1.31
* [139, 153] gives 0.73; 1.274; 1.33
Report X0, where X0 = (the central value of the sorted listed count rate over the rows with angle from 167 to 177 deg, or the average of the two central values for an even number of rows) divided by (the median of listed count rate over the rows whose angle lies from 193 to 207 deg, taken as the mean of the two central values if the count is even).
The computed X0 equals 1.20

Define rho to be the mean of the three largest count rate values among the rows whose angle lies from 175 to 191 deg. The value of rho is 1.29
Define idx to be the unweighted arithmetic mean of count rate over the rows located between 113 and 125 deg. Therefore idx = 1.42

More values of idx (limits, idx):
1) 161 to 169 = 1.30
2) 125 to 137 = 1.31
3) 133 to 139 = 1.29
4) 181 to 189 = 1.25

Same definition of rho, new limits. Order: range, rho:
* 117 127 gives 1.46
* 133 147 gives 1.36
